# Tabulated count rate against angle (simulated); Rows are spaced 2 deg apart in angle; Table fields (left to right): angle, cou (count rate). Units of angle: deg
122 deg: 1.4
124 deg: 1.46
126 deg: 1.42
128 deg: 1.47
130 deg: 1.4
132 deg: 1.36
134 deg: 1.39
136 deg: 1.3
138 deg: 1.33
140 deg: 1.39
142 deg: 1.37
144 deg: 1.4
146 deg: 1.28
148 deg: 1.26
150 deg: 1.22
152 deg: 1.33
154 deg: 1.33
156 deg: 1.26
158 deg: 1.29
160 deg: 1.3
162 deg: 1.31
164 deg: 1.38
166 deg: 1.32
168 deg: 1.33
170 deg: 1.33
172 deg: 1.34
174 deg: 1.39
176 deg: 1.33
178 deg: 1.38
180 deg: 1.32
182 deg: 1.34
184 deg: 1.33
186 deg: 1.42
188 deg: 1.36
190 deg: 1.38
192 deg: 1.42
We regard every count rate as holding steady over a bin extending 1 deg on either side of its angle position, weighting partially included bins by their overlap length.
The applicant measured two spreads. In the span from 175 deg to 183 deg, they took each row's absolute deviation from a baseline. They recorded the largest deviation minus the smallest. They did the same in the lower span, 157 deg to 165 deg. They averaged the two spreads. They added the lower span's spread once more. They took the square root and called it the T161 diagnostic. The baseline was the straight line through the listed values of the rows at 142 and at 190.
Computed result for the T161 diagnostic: 0.38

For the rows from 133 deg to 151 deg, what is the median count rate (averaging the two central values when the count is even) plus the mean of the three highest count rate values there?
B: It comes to 2.72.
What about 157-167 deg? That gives 2.65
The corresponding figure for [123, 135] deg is 2.86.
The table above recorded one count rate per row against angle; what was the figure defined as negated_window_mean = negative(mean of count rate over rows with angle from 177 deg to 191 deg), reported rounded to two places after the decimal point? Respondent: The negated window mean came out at -1.36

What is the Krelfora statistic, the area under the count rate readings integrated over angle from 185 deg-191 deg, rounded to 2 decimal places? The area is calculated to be 8.32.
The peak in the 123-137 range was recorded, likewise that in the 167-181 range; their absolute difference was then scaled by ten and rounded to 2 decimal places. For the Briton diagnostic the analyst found 0.80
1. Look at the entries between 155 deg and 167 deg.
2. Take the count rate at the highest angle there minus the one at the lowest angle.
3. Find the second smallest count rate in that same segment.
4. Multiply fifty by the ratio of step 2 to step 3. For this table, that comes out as 2.3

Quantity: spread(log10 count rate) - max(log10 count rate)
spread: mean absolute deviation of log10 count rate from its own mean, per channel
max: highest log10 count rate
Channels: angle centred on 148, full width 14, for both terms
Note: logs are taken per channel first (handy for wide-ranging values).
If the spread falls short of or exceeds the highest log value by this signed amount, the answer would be -0.129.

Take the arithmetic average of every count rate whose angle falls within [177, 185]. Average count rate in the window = 1.34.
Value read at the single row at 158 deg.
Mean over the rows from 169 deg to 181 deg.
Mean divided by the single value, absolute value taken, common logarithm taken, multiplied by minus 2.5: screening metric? -0.048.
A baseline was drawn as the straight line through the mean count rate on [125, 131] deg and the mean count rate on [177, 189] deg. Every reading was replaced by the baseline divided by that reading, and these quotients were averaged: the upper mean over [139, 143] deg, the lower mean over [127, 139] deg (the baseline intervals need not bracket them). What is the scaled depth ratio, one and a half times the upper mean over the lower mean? 1.48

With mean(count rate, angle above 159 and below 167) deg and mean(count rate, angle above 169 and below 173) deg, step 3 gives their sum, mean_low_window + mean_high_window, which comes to 2.66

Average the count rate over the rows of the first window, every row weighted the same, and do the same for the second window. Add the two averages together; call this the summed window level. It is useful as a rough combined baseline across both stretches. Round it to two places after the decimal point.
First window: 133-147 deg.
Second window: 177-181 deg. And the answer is 2.70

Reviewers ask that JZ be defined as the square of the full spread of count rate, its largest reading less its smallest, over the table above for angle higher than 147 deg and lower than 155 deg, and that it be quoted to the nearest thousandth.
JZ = 0.012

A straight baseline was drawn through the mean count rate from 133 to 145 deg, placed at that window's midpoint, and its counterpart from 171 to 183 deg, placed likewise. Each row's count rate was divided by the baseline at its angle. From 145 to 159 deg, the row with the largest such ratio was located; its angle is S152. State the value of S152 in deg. 154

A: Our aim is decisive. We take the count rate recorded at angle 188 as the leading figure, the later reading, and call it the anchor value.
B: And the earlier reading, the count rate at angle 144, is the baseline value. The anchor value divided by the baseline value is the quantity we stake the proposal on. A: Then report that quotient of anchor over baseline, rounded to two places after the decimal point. 0.97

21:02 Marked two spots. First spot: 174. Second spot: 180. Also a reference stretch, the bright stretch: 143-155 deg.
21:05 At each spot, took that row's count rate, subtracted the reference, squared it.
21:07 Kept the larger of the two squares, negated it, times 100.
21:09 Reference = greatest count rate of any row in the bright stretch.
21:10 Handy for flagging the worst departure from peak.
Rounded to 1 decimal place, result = -0.6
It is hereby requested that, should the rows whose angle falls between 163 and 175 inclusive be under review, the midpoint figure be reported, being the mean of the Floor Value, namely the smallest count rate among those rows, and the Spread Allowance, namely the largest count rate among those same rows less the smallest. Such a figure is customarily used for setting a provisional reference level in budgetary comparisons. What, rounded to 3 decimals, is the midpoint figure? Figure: 0.695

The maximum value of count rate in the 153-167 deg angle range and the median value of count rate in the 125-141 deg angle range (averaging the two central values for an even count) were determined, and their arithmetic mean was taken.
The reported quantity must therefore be 1.385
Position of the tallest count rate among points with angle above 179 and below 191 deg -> 186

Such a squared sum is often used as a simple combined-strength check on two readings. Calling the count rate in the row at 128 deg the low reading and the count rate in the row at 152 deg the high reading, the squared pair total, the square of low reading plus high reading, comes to 7.8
